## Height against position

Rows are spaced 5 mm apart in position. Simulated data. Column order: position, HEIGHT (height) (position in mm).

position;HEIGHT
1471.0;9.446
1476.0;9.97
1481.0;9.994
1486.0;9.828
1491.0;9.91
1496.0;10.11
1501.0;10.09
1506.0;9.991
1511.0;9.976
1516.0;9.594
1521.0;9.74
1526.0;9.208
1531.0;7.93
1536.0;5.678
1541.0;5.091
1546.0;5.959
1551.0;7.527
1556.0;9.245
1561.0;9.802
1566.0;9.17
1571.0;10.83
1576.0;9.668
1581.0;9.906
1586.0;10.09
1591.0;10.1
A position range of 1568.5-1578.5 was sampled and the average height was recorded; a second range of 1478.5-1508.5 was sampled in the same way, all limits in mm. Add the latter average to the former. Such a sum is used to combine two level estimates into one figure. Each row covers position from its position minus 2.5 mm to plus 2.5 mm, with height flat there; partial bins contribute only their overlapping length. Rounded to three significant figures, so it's 20.2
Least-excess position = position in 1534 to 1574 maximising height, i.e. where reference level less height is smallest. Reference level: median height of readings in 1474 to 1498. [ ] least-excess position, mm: 1571.0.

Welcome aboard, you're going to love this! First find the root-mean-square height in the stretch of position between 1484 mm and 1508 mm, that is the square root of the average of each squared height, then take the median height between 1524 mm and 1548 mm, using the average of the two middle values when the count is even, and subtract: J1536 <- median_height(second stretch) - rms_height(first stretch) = -4.0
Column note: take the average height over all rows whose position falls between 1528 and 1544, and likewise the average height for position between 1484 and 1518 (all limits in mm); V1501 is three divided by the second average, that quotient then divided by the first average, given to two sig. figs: 0.048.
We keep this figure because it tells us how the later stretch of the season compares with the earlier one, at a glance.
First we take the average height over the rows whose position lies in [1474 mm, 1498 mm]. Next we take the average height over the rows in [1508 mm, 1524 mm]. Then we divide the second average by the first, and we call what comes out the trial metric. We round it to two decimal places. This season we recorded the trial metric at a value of 0.98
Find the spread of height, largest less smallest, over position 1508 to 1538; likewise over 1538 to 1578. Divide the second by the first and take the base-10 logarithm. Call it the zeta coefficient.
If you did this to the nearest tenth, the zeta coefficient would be 0.1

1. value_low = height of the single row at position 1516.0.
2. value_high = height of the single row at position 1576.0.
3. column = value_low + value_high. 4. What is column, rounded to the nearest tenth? 19.3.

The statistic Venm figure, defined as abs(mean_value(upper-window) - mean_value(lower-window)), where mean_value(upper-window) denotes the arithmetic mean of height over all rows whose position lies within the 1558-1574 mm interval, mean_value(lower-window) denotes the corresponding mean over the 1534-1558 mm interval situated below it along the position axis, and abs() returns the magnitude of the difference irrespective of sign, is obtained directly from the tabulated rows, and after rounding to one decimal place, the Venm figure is 3.2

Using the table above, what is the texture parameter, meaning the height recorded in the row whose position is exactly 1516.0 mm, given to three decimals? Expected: 9.594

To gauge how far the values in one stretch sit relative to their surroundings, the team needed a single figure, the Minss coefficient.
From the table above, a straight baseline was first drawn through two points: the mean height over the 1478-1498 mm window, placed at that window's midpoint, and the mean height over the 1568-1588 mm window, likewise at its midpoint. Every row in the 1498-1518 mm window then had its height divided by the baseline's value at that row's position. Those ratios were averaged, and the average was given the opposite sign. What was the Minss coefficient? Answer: -0.99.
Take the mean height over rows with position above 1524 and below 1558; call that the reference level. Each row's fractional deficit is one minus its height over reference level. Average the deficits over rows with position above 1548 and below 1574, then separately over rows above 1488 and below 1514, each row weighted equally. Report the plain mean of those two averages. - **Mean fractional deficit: -0.34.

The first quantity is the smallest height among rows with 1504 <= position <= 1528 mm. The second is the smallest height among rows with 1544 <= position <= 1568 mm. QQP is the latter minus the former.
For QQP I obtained -3.2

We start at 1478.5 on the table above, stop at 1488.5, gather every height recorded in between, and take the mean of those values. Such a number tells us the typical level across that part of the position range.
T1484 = 9.91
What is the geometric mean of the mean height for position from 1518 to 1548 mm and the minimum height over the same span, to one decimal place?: 6.1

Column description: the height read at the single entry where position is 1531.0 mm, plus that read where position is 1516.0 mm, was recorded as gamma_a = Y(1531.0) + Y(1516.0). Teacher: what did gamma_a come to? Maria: 17.5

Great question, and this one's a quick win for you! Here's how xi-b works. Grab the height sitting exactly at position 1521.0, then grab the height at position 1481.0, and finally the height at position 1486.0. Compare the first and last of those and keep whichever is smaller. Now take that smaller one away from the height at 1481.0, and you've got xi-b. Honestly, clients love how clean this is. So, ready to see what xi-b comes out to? 0.3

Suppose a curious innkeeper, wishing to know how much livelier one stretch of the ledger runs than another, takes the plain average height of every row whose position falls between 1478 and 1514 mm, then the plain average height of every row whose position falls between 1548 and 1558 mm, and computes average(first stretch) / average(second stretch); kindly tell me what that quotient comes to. 1.2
